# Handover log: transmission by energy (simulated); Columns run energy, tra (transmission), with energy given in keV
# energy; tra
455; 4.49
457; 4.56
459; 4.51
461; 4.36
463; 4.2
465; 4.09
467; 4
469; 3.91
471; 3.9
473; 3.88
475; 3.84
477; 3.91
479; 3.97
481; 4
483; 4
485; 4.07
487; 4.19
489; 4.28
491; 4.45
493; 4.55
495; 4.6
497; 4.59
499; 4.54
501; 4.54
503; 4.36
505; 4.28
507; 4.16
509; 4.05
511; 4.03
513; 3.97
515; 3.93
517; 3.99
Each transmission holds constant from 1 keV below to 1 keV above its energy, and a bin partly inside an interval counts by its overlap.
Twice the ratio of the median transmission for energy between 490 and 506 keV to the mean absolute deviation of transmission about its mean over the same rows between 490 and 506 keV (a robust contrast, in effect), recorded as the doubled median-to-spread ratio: 97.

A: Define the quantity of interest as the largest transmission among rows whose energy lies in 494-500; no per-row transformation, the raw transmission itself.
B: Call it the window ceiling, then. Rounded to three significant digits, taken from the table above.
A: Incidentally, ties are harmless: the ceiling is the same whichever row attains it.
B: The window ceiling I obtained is 4.60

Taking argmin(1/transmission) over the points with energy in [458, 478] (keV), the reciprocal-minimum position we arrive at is 459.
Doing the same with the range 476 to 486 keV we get 485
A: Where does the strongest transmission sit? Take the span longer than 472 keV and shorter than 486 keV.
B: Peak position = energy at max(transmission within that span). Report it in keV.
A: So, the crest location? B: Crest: 485 keV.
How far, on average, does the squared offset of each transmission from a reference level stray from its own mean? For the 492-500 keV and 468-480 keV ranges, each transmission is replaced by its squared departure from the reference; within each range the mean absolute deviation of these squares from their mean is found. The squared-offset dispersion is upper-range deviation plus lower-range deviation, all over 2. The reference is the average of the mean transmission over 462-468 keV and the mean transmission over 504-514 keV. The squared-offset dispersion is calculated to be 0.017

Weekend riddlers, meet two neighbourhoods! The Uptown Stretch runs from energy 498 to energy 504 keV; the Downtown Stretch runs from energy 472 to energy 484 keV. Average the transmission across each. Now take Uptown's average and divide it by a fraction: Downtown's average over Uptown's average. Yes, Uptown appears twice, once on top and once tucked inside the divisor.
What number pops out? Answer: 5.1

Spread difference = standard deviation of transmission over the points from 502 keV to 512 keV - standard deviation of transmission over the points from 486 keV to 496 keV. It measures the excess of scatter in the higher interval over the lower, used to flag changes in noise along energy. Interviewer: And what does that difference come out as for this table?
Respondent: -0.03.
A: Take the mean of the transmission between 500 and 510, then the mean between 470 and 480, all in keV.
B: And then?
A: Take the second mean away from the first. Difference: 0.4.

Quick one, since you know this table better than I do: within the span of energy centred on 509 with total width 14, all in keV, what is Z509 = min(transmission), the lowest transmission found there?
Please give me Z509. 3.93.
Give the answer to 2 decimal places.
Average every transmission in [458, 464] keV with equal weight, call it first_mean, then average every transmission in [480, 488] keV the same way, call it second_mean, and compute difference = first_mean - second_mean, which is 0.29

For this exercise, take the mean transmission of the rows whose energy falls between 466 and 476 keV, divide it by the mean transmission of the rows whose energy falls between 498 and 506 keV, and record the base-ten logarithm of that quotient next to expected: -0.055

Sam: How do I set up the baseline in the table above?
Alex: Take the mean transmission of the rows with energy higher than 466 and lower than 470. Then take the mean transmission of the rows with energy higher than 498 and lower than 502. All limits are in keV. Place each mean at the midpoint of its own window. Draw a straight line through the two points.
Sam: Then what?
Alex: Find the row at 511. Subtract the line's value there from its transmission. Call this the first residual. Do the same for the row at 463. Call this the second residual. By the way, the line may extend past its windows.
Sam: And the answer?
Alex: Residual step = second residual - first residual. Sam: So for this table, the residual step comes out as 1.0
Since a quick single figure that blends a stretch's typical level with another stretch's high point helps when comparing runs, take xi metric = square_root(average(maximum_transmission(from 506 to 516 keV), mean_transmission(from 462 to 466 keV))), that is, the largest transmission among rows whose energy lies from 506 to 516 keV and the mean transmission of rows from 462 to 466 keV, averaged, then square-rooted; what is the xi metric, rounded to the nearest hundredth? 2.04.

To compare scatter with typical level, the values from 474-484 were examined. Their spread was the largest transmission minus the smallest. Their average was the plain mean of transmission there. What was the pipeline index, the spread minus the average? -3.78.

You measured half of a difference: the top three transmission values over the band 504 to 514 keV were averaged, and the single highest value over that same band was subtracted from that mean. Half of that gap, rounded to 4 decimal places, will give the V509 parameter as -0.0583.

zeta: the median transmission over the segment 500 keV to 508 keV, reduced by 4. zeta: 0.32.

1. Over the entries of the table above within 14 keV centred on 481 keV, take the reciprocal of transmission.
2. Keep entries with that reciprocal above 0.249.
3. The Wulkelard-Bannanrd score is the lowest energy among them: 475 keV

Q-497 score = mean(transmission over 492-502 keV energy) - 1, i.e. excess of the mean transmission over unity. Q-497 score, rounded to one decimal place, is 3.6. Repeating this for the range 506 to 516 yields 3.0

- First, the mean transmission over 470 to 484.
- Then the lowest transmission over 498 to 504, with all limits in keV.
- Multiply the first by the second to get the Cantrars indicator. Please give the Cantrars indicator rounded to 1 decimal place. 17.1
